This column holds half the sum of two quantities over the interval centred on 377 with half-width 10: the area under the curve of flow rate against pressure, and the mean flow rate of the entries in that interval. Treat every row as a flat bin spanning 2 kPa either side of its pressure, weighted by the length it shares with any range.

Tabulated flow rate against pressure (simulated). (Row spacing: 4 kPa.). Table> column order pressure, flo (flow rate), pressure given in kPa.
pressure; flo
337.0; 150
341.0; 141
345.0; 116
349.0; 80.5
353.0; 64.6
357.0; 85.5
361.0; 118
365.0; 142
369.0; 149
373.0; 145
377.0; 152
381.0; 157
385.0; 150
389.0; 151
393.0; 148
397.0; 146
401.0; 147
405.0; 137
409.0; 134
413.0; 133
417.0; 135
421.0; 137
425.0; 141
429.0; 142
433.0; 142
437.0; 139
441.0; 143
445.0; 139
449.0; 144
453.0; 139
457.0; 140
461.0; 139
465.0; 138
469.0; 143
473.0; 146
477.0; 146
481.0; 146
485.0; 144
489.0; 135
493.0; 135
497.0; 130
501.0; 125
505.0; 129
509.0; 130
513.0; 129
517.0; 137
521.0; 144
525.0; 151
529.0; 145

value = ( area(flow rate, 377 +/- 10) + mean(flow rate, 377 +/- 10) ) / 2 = 1581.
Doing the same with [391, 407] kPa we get 1228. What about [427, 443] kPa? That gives 1203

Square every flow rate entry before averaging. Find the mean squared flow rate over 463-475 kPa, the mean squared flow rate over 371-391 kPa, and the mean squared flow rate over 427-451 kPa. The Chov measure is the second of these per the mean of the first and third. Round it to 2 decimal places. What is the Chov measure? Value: 1.13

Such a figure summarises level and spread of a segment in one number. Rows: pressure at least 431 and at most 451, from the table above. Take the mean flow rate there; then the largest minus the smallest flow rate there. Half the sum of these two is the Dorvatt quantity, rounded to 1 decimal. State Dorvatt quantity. 73.2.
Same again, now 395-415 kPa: 76.7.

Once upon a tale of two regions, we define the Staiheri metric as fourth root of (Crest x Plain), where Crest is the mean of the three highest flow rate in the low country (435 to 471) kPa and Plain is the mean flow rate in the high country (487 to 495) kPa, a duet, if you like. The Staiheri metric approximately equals 11.8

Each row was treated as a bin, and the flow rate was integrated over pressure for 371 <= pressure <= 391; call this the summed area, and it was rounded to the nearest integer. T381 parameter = 3020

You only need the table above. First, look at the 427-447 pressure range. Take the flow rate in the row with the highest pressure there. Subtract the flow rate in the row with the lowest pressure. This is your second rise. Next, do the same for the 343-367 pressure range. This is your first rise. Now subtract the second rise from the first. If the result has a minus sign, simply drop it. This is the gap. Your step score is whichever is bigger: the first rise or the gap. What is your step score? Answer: 29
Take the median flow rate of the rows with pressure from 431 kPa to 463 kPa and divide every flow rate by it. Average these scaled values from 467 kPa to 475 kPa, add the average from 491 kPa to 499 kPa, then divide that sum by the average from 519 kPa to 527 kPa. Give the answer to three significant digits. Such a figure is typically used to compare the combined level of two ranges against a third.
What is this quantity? 1.88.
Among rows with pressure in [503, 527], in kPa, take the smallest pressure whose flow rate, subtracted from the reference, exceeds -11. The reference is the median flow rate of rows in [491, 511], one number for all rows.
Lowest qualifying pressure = 505.0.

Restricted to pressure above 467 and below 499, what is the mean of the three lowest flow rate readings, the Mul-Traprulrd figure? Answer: 133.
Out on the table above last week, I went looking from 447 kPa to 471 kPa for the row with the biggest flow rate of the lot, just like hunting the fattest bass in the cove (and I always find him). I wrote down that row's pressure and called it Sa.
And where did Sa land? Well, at 449.0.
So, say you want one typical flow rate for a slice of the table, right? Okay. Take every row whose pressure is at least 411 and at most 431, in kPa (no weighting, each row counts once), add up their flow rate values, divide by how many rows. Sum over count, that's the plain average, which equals 138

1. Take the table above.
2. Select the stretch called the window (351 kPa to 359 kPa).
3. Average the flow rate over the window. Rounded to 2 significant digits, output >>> 75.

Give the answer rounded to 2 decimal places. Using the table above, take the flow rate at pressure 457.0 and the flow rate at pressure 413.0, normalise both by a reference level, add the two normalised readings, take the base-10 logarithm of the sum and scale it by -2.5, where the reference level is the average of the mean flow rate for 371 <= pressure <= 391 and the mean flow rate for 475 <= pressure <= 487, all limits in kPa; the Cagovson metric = -0.66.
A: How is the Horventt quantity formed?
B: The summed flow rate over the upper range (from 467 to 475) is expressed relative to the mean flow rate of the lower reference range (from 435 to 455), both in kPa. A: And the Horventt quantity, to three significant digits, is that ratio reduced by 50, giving -47.9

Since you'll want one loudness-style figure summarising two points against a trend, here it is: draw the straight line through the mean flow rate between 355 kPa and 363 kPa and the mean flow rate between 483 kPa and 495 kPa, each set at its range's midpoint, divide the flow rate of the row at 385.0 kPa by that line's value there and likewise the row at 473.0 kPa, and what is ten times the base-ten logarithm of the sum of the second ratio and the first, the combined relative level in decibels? 3.93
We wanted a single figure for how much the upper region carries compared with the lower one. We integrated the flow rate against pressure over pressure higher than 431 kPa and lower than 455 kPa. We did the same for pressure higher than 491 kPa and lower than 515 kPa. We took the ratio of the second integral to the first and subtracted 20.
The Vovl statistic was -19.1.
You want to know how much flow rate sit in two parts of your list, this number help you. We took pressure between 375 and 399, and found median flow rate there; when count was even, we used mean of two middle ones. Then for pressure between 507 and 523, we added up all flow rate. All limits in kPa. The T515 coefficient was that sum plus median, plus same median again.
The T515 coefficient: 841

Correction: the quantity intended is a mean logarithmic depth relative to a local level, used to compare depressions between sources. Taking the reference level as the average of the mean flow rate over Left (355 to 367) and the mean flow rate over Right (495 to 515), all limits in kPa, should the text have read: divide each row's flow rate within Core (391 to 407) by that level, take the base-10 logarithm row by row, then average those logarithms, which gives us 0.074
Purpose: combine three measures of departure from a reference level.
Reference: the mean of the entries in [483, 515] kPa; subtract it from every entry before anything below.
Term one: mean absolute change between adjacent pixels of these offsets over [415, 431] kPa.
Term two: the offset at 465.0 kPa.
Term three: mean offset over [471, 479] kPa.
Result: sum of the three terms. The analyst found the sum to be 22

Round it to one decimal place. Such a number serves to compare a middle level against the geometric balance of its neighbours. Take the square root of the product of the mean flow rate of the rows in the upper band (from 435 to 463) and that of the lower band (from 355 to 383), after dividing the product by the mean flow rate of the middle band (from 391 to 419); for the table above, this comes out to 11.7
